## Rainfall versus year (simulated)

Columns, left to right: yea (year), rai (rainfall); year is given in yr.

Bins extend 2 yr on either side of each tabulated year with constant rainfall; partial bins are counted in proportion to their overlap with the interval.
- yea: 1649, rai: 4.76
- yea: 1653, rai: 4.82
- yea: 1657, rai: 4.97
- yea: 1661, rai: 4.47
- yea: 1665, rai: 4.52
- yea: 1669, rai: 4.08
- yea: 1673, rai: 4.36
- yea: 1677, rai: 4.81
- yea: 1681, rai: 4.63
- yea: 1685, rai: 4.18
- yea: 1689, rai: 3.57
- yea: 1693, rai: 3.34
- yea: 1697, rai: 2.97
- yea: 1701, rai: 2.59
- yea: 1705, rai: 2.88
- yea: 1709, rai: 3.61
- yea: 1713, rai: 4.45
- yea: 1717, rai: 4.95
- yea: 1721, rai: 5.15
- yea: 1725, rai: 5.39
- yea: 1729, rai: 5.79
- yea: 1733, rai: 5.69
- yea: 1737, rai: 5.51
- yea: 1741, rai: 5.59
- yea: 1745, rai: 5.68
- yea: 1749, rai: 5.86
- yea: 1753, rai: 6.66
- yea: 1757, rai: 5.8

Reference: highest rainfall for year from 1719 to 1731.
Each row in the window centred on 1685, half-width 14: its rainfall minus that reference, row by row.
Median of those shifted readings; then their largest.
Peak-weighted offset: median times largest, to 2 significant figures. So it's 1.6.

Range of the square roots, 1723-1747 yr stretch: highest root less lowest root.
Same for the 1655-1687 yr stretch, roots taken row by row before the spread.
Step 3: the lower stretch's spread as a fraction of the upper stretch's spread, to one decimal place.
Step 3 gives 2.5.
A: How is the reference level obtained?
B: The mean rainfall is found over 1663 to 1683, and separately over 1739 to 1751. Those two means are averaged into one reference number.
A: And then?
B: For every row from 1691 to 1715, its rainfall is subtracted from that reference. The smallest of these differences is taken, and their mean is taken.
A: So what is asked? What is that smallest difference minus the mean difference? -1.1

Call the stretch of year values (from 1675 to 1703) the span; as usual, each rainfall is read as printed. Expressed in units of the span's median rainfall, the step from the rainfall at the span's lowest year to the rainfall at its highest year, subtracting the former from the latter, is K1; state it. -0.62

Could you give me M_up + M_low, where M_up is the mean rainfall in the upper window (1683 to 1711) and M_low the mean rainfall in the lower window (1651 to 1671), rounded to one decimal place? 7.9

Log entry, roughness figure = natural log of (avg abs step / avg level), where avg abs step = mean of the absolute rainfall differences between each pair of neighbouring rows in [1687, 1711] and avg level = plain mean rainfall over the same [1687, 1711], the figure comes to -2.07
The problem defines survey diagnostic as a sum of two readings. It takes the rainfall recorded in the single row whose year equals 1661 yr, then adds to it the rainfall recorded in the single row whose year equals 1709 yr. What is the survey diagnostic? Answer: 8.1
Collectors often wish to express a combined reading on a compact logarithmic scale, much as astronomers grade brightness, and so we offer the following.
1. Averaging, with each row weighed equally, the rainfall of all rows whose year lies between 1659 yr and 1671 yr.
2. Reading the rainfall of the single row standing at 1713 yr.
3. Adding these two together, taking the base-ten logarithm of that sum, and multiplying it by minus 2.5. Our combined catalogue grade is -2.36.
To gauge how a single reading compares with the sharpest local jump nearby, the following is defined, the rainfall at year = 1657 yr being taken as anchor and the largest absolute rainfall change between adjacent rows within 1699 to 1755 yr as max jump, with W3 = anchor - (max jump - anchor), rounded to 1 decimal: 9.1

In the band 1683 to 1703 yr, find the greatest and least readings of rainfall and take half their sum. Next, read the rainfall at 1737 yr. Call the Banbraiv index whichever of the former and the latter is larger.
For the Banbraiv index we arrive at 5.51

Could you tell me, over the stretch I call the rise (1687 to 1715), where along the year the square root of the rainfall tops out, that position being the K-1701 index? 1713 yr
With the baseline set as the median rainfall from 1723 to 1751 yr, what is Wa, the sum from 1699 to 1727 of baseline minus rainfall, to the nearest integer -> 11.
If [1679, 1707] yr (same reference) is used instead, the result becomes 16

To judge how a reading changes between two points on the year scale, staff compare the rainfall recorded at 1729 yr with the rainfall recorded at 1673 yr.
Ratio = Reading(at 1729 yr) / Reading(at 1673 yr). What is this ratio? 1.33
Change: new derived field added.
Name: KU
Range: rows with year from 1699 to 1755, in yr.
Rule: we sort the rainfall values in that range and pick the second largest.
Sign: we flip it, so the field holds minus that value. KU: -5.9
